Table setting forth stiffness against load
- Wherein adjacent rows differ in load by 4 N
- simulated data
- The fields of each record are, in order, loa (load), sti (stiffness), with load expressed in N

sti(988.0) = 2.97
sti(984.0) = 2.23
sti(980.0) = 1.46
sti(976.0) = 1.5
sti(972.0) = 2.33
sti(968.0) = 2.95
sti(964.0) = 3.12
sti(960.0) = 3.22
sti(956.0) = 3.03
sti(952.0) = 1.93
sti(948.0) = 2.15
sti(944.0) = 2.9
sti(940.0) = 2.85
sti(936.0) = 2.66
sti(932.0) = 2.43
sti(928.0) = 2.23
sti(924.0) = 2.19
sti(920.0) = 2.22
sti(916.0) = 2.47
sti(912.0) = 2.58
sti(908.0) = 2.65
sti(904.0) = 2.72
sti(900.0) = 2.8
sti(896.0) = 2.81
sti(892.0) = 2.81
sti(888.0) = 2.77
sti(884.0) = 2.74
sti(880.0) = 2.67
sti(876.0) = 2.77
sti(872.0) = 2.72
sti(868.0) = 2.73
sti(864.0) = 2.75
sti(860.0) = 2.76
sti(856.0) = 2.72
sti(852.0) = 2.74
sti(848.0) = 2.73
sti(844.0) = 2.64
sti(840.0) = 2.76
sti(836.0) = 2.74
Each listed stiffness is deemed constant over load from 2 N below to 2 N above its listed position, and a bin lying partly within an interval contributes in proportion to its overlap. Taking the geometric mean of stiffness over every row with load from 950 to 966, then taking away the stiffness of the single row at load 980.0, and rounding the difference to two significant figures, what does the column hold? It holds 1.3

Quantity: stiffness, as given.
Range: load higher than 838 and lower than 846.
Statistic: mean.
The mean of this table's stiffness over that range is 2.70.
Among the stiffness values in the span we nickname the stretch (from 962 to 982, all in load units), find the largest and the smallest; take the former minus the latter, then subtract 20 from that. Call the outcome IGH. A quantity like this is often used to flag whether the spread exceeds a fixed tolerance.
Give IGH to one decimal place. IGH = -18.3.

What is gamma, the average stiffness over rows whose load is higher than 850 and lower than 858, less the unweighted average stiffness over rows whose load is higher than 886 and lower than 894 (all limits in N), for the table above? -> -0.06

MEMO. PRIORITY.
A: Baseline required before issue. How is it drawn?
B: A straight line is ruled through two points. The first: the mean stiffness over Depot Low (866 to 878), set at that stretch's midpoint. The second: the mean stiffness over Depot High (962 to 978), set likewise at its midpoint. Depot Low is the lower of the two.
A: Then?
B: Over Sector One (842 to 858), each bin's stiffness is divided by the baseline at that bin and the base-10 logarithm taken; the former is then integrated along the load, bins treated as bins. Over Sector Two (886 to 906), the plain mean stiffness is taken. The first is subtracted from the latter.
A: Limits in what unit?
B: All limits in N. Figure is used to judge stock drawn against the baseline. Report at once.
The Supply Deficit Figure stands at 3.01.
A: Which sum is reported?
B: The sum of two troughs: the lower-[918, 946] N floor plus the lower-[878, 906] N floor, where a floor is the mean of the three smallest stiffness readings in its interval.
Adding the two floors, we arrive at 4.9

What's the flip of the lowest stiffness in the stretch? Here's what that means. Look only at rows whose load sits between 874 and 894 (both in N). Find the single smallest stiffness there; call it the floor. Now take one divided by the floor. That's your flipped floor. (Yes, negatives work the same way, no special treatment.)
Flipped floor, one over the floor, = 0.37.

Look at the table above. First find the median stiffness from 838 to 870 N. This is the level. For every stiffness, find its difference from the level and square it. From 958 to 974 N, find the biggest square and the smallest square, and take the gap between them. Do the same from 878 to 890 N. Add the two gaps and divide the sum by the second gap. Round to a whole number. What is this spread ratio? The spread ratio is 46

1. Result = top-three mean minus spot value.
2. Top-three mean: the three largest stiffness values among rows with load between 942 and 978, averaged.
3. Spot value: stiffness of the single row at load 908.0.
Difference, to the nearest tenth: 0.5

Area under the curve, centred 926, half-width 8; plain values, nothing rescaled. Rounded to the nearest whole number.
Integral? 36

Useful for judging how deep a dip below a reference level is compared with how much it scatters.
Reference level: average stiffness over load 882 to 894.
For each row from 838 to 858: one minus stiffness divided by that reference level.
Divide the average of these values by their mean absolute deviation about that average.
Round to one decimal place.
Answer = 1.8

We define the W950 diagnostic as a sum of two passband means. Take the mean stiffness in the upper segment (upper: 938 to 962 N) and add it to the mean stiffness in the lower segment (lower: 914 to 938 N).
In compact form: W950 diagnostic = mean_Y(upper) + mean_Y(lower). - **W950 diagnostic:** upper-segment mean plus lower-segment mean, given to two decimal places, 5.05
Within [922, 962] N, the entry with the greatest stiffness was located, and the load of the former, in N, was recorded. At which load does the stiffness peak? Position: 960.0 N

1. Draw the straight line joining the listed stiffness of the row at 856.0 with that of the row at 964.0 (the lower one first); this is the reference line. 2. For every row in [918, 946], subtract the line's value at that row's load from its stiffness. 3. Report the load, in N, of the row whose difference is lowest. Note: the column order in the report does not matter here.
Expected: 924.0 N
